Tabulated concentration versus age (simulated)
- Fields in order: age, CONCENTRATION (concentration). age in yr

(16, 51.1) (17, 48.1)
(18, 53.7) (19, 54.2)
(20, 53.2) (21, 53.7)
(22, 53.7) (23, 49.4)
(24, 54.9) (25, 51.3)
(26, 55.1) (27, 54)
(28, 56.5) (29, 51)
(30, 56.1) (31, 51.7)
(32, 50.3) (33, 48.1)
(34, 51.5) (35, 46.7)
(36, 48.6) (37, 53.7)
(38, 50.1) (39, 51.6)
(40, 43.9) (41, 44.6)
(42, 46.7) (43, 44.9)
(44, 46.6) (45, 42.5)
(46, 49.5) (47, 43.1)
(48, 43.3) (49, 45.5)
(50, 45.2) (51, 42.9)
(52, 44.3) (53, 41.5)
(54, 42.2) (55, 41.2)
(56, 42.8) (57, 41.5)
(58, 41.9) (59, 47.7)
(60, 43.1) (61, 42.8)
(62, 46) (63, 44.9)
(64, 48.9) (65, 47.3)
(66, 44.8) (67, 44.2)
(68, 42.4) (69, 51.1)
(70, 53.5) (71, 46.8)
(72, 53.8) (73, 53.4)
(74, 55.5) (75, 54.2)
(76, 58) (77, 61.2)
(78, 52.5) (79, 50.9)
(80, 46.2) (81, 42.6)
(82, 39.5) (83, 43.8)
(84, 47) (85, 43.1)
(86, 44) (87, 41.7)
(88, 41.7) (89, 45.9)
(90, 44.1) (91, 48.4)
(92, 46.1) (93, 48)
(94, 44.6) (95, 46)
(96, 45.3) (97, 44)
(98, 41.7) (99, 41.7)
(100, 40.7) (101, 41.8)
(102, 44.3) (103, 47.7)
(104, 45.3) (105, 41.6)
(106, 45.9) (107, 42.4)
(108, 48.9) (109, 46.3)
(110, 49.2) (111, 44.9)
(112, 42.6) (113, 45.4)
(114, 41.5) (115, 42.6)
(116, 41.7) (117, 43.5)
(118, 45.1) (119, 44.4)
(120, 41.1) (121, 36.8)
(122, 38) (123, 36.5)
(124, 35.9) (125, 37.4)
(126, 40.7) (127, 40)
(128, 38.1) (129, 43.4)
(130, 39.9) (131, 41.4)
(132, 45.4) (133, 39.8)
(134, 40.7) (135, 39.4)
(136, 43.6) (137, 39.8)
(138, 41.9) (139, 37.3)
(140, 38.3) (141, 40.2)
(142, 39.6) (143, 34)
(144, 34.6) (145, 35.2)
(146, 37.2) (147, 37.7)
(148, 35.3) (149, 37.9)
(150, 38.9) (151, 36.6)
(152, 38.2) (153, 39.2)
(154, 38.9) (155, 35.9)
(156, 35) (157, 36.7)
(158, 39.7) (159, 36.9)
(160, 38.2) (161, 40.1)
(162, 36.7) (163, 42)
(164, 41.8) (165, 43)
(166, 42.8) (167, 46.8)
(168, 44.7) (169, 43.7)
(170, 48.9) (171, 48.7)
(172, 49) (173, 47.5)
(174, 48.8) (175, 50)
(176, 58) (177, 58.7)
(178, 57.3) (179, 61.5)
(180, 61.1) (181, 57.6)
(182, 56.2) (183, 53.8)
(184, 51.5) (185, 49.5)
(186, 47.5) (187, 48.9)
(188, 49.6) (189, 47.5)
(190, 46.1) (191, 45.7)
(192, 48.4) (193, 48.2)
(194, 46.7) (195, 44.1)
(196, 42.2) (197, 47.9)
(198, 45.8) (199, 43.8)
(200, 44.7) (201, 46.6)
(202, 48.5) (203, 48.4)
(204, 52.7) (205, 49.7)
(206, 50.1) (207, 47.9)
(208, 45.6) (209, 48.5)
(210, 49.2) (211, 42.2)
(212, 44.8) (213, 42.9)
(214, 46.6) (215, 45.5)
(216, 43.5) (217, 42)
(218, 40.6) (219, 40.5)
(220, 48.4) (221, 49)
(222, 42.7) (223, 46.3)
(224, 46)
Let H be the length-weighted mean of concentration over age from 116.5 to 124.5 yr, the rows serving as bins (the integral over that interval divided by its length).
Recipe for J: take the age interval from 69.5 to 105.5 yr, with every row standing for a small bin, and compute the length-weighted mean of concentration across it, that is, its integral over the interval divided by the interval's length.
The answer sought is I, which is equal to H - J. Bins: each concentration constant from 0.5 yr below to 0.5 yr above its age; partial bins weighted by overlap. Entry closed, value -7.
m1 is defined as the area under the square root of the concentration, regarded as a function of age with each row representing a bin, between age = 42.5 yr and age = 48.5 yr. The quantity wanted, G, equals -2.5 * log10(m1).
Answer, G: -4.0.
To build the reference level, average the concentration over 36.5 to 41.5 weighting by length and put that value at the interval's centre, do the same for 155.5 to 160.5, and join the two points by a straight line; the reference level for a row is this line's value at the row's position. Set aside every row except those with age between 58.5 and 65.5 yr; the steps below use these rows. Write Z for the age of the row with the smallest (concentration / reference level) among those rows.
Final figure 61 yr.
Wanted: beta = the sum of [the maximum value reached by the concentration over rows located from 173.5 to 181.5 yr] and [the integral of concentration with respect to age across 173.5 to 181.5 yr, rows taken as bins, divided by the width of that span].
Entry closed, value 118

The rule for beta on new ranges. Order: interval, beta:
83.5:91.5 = 93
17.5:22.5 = 108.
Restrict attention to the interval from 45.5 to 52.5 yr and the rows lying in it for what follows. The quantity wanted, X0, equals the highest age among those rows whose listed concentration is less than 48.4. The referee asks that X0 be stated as 52 yr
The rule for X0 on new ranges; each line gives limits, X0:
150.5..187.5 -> 186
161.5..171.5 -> 169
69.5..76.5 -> 71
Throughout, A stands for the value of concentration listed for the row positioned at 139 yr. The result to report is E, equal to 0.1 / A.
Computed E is 0.0027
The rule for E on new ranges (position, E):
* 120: 0.0024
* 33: 0.0021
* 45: 0.0024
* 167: 0.0021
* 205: 0.0020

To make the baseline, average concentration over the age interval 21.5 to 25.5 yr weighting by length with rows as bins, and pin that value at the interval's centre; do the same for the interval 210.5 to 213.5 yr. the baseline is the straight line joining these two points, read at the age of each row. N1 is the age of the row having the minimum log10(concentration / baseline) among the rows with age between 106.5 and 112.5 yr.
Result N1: 107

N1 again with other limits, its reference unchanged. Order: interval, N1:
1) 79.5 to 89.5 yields 82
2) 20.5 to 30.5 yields 23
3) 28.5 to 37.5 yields 35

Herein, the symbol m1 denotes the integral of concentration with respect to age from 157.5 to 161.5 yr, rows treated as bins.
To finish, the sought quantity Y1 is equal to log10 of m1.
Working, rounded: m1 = 155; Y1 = 2.19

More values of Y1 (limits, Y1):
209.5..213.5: 2.25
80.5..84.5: 2.24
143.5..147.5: 2.16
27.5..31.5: 2.33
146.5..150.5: 2.18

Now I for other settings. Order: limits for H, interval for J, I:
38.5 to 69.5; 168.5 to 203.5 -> -5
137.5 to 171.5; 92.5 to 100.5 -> -5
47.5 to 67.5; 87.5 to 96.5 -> -1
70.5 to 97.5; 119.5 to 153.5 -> 9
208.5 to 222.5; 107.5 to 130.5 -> 3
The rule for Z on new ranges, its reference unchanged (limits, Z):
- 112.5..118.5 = 114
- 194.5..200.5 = 196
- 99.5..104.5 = 100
